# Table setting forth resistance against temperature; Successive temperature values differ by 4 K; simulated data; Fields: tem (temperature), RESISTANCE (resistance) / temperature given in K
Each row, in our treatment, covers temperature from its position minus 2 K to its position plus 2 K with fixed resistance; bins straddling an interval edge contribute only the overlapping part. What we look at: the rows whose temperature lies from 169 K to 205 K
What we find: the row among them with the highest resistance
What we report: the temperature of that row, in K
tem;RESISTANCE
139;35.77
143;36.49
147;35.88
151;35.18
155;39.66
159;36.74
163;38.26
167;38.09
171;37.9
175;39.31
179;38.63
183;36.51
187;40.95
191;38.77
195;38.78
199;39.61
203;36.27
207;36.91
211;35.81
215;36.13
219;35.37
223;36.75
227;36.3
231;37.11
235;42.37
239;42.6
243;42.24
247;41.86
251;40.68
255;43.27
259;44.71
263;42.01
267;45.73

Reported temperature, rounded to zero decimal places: 187 K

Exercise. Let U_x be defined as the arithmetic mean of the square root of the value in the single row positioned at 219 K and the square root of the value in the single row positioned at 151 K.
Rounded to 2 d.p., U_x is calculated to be 5.94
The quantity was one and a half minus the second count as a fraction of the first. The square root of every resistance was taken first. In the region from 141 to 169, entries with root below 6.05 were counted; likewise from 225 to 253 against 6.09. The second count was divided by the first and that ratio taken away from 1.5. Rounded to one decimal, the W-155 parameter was 1.2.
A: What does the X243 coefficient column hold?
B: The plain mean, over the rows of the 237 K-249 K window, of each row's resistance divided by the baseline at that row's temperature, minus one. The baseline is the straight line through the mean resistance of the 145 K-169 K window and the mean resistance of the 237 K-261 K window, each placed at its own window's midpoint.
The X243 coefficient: 0.000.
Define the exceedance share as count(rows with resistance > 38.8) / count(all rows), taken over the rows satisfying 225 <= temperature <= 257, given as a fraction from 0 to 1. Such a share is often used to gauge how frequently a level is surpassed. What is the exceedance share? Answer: 0.75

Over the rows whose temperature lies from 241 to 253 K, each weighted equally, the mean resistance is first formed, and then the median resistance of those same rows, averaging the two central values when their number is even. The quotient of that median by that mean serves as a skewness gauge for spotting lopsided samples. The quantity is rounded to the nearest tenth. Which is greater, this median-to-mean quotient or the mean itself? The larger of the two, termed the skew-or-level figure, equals 41.6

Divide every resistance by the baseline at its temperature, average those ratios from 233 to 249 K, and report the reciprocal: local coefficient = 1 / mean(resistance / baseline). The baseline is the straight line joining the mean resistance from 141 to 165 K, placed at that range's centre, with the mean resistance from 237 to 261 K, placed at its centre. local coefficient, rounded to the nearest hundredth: 1.00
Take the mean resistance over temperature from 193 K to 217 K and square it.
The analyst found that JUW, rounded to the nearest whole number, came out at 1388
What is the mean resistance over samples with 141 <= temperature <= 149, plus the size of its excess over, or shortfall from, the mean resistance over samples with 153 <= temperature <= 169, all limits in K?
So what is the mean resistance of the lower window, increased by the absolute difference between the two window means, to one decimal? 38.2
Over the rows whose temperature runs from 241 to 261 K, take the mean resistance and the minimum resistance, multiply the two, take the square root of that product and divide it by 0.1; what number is 416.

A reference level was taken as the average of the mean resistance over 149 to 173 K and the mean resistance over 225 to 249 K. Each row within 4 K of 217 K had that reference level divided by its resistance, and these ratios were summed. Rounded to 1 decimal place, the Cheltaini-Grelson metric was 2.2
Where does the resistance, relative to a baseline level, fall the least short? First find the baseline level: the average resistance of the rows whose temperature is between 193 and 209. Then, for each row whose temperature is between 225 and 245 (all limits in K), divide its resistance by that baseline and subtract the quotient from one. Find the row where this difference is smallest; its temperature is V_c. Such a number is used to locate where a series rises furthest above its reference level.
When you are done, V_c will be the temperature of 239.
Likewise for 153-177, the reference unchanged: 155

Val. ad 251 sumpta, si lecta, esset 40.68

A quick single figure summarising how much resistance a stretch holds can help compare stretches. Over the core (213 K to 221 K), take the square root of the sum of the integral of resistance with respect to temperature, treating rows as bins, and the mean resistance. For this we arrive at 17.9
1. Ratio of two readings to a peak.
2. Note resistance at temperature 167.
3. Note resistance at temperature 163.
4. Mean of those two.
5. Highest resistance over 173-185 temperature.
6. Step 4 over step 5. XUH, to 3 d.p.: 0.971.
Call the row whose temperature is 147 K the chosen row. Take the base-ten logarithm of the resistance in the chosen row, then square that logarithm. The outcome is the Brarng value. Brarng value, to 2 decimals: 2.42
